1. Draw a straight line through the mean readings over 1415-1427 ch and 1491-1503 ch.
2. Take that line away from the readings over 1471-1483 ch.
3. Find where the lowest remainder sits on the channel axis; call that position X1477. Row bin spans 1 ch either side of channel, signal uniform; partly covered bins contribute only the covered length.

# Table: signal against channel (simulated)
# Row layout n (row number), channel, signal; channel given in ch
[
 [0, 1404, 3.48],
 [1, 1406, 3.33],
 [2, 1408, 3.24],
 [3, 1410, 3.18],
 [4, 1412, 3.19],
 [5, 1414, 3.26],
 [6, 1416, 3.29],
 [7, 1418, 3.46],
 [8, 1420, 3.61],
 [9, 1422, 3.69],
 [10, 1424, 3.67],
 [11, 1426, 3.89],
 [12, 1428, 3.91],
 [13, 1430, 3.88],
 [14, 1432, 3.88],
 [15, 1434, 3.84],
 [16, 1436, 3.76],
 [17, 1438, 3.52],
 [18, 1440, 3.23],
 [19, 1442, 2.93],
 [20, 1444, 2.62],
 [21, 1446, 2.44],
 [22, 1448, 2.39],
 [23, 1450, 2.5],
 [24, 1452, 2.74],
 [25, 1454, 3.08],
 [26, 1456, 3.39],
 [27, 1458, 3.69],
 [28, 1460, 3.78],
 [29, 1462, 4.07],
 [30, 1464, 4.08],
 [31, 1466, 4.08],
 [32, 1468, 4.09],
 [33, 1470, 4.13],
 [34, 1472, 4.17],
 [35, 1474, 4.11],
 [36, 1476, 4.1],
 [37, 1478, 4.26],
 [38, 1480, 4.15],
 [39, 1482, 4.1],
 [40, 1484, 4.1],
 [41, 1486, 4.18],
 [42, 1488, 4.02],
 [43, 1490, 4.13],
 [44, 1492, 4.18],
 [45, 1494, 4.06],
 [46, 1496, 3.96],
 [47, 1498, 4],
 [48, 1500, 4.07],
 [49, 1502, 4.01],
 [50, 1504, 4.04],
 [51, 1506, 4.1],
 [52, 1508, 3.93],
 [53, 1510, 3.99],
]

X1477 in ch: 1482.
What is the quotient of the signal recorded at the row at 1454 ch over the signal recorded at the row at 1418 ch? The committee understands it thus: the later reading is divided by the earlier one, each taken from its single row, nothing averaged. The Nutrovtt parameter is 0.89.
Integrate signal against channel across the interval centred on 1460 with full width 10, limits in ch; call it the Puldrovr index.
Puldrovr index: 38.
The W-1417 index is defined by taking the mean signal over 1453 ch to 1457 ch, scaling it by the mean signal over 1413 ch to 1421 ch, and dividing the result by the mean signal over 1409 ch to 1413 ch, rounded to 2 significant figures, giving 3.5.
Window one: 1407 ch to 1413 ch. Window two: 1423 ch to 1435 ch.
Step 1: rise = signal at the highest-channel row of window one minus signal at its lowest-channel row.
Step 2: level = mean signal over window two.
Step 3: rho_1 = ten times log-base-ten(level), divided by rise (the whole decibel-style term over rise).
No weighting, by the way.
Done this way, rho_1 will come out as -117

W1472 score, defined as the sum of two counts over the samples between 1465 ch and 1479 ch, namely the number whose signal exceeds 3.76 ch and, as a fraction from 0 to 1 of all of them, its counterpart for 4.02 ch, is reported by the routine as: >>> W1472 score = 8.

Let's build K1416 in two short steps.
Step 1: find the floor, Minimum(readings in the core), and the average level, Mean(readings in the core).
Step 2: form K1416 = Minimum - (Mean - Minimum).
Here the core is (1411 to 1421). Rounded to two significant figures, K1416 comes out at 3.0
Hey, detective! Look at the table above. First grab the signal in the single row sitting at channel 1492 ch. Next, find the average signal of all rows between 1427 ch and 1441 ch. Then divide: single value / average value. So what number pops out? 1.1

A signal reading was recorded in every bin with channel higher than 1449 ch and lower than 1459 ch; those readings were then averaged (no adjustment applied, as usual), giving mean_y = 3.1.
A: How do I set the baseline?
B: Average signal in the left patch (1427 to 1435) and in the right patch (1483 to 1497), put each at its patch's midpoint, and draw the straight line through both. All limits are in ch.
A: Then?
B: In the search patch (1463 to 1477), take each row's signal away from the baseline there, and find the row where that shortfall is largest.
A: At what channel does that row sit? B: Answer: 1476 ch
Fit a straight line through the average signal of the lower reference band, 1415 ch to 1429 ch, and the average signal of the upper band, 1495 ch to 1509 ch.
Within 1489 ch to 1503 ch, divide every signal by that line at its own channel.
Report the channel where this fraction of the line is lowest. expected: 1496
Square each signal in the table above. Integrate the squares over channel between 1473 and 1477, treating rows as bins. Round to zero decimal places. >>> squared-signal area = 67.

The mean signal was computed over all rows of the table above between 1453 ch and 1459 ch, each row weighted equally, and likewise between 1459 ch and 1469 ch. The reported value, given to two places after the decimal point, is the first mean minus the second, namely -0.63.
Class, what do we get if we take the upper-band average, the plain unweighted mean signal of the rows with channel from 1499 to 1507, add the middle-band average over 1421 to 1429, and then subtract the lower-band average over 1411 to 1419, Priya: 4.5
